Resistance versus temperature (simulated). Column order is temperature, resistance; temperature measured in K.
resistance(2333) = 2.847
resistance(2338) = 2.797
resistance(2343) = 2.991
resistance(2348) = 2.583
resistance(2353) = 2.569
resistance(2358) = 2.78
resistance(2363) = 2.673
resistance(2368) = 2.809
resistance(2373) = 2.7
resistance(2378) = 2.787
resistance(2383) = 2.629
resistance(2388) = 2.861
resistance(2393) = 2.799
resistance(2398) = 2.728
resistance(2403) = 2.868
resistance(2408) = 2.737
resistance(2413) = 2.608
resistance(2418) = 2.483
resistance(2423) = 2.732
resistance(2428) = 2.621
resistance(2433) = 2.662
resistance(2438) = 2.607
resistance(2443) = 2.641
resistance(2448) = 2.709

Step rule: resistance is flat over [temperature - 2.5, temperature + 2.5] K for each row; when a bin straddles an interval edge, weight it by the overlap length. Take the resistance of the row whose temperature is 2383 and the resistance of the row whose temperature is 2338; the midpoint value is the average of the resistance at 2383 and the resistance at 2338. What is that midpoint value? 2.71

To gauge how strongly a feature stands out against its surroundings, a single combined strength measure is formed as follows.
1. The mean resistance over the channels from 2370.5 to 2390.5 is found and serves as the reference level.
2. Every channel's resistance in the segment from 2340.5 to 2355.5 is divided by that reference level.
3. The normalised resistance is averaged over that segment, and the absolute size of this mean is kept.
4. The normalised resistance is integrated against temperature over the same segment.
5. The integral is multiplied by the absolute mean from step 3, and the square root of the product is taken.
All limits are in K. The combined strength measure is 3.83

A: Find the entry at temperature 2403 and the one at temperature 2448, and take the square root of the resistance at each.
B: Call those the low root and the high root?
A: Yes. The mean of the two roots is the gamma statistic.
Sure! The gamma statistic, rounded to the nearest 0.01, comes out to 1.67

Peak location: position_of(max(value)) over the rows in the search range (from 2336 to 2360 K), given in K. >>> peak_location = 2343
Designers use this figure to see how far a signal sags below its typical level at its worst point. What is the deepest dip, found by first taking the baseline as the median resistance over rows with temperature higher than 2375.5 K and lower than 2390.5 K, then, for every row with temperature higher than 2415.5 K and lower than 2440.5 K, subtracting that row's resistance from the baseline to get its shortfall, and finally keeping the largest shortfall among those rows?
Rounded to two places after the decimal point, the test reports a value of 0.30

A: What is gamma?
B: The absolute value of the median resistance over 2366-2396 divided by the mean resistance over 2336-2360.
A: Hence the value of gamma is 1.02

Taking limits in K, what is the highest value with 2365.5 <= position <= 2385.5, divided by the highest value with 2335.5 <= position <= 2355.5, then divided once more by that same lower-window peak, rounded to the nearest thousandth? 0.314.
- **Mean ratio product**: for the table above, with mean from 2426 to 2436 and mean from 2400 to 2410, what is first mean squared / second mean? 2.49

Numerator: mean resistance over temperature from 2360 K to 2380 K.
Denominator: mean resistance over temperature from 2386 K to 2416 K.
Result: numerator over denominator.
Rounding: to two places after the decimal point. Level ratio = 0.99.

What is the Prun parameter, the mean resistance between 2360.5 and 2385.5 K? 2.72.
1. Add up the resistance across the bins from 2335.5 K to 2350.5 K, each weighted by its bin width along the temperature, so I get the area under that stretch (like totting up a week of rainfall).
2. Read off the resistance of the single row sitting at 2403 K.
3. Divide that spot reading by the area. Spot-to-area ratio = 0.069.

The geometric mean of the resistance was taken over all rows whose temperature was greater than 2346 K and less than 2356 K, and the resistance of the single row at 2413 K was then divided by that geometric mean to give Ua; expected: 1.01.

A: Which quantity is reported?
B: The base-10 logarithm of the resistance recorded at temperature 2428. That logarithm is 0.418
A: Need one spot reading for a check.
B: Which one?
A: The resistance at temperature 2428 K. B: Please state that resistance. 2.621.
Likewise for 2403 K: 2.868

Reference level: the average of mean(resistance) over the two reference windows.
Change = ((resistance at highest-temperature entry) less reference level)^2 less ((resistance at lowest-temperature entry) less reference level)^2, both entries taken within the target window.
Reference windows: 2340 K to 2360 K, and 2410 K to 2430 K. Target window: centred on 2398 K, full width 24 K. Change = -0.03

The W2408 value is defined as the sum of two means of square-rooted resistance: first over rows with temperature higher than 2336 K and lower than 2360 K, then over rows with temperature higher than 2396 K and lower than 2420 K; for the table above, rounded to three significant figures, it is 3.29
